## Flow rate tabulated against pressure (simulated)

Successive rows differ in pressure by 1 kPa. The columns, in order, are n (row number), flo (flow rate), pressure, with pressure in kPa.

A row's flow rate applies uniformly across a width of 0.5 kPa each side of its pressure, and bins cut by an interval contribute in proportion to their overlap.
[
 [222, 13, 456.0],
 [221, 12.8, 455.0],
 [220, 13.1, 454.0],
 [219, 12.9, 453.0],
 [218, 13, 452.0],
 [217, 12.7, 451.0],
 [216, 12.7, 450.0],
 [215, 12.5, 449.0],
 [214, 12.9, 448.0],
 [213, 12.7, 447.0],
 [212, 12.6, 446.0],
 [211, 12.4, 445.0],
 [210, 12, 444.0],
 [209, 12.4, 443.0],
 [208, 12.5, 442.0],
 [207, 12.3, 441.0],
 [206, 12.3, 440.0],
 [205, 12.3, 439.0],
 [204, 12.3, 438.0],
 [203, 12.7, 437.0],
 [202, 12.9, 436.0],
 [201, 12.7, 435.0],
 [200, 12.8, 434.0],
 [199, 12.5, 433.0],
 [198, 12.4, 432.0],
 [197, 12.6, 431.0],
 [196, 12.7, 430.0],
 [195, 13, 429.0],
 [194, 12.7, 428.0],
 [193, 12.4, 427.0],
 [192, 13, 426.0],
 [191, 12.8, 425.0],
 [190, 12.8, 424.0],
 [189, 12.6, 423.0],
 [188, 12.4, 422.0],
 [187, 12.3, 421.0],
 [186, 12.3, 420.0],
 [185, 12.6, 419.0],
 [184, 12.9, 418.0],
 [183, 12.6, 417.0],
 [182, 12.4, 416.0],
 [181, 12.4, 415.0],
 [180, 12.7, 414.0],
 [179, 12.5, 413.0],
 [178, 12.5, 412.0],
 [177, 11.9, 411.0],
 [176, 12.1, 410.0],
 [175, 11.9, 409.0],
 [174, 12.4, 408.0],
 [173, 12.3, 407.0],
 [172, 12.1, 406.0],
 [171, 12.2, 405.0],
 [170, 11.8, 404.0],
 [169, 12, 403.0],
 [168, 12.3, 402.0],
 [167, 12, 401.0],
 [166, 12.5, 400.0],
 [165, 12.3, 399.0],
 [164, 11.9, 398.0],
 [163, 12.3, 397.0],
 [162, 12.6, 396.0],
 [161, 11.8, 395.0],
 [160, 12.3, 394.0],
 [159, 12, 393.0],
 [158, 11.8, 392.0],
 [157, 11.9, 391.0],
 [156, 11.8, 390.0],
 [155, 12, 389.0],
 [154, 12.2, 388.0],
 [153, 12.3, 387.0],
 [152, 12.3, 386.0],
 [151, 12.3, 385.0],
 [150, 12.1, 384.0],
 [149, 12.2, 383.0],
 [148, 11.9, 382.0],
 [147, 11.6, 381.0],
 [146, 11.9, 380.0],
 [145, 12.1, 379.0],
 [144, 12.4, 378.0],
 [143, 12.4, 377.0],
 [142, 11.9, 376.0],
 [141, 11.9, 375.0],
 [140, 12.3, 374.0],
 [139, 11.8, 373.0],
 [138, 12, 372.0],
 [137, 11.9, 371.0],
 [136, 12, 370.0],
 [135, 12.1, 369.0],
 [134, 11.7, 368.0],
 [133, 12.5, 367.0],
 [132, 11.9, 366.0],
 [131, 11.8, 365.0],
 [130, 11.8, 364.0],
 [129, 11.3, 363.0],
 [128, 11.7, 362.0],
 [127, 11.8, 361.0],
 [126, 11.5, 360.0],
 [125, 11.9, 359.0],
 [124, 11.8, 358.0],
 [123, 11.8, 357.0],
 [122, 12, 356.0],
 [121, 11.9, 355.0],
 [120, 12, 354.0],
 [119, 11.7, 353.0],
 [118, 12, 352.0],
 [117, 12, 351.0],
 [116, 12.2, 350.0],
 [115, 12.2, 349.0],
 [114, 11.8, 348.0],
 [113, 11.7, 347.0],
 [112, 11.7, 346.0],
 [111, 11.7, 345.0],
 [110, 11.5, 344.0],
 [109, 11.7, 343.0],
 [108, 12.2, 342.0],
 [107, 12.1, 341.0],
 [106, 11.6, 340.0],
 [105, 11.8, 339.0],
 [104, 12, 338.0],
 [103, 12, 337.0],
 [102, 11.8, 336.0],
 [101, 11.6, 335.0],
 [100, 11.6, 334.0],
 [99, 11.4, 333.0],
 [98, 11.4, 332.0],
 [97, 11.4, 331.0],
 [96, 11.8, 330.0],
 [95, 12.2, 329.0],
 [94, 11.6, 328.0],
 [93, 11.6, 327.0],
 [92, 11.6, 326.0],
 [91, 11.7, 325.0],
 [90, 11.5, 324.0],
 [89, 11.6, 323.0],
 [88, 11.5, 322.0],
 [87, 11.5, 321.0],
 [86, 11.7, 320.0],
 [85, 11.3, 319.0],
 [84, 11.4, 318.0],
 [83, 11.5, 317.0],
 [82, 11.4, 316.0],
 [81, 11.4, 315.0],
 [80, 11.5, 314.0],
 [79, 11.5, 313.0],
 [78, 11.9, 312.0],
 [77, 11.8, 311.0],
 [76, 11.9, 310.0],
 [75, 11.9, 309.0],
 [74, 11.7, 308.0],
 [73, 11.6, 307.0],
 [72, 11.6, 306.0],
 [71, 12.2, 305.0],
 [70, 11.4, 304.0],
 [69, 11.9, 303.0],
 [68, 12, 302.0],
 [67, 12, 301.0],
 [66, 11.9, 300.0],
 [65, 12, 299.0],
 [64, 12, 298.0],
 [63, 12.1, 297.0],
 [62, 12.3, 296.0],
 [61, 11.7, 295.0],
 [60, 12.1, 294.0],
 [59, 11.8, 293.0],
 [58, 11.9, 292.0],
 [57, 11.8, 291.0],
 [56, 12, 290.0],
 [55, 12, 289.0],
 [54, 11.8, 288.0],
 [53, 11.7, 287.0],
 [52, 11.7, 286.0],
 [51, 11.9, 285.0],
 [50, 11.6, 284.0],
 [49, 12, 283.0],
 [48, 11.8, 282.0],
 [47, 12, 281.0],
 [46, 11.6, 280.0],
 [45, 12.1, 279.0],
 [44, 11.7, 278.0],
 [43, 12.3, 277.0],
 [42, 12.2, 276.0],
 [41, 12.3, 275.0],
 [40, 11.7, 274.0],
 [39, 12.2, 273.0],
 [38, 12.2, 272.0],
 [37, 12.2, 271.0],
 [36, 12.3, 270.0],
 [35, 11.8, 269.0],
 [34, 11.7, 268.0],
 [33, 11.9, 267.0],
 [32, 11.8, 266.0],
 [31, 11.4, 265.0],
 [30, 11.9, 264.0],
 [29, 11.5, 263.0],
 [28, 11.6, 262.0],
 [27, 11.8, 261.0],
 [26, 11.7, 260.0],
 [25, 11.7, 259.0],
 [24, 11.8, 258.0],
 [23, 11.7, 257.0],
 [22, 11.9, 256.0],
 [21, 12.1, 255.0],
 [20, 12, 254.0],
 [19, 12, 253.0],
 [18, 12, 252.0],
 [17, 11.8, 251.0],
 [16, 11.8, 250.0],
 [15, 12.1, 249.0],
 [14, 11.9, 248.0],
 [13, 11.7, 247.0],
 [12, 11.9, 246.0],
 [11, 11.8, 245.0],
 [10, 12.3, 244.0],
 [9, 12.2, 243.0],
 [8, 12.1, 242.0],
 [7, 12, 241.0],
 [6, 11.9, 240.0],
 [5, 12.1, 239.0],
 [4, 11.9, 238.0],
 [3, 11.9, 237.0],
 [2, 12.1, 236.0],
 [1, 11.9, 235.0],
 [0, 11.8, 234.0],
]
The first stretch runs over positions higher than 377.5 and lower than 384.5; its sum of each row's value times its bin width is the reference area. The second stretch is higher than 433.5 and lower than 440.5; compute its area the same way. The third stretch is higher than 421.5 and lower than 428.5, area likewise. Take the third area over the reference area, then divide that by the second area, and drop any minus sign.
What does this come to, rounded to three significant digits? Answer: 0.0120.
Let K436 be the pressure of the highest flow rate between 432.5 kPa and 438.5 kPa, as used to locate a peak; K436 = 436.0 kPa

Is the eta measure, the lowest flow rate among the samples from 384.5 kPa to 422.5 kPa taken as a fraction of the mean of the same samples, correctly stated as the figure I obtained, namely 0.965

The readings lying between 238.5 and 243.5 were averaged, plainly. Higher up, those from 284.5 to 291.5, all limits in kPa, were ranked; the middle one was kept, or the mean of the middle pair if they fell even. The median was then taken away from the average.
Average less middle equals 0.26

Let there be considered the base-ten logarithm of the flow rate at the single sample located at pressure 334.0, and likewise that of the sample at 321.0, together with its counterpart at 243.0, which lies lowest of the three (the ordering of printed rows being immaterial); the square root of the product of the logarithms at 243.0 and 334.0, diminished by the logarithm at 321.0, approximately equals 0.015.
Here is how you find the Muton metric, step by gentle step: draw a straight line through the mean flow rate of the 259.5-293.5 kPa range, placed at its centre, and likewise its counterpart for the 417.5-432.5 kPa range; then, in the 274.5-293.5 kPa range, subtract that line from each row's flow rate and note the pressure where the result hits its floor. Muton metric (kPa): 284.0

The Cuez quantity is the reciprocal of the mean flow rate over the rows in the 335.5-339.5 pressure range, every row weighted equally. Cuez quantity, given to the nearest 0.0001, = 0.0840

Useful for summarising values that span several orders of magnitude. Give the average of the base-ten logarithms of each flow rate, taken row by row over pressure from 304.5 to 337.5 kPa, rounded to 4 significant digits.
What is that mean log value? 1.066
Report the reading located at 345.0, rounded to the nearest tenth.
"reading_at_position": 11.7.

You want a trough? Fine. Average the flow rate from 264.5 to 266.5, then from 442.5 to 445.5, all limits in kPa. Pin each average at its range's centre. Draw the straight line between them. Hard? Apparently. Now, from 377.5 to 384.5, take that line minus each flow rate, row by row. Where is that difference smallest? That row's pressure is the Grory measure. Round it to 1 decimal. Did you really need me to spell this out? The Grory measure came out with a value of 378.0 kPa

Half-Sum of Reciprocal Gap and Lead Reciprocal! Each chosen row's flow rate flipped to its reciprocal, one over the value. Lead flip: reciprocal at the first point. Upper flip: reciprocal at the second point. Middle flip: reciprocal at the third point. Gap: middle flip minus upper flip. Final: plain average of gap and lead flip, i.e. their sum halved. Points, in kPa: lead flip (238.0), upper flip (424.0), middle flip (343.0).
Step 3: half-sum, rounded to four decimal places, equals 0.0457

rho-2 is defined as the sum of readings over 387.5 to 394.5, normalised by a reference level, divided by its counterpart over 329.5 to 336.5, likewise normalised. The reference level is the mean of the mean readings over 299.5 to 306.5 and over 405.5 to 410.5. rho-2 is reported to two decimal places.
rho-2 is 1.04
